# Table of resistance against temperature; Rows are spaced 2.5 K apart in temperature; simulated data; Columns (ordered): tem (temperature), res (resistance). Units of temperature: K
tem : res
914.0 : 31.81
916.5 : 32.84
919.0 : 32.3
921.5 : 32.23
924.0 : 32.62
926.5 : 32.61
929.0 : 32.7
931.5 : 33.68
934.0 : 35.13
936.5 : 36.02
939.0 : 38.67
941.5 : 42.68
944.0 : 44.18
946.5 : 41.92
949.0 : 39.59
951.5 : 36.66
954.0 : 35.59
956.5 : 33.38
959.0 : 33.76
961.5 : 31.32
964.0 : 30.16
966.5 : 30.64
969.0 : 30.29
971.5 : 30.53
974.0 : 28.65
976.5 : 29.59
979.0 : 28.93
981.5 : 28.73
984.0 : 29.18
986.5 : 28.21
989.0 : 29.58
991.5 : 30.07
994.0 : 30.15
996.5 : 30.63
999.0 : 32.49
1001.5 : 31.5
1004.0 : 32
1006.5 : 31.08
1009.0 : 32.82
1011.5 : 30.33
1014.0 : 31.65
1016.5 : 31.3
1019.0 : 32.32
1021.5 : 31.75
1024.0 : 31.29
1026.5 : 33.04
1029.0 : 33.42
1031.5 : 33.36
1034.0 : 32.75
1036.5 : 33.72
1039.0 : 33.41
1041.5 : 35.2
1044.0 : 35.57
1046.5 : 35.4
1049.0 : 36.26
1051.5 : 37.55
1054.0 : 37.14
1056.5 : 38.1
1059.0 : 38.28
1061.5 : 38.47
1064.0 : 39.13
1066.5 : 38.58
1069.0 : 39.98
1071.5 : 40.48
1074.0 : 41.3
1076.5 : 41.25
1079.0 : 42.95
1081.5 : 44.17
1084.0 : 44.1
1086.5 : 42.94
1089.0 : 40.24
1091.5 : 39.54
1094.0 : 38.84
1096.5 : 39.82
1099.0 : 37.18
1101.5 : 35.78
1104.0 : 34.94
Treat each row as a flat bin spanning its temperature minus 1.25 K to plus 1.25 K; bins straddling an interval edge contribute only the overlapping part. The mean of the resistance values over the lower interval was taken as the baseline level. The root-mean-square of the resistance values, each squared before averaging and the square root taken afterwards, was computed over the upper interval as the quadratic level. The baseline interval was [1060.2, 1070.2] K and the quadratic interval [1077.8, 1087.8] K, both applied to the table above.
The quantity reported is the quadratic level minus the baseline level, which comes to 4.5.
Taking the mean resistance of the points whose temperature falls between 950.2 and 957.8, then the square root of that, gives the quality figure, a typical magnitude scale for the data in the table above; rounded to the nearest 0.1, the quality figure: 5.9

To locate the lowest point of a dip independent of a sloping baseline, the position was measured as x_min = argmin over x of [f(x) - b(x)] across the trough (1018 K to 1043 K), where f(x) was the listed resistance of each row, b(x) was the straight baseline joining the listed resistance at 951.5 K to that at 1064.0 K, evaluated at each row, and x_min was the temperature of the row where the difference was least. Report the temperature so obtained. 1024.0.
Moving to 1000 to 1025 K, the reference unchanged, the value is 1011.5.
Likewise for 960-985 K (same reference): 981.5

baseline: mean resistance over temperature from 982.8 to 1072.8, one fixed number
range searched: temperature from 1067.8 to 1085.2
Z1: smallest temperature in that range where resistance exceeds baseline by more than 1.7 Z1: 1069.0 K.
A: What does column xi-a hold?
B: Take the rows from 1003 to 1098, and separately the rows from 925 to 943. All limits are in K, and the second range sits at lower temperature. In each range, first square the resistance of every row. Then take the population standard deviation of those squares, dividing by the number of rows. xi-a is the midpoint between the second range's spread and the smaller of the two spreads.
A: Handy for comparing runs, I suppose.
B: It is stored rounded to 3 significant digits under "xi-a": 254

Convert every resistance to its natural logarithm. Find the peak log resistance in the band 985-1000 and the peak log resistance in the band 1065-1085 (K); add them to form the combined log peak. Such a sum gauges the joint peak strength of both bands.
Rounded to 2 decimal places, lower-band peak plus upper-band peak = 7.27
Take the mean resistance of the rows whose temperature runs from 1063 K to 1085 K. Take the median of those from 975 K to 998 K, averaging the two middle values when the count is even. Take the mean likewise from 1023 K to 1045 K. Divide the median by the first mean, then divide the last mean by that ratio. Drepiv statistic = 47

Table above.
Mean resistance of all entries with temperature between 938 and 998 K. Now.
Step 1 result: 33.0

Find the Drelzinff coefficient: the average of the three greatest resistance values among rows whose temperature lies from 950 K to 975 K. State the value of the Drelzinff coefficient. 35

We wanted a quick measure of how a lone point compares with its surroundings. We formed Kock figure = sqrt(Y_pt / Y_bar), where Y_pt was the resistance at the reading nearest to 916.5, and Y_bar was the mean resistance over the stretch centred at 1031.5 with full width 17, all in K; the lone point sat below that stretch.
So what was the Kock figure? 1.00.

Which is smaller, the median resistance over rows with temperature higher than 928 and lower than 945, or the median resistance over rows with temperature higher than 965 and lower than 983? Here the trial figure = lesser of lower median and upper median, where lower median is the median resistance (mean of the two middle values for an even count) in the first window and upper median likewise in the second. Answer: 29.6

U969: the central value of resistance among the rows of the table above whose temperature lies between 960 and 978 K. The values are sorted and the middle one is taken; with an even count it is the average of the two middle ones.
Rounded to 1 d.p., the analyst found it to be 30.3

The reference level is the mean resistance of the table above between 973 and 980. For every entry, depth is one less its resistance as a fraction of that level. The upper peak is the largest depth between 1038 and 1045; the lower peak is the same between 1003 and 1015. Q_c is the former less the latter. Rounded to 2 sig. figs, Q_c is -0.11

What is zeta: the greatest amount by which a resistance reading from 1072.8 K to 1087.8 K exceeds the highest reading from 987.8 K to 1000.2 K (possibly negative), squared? 136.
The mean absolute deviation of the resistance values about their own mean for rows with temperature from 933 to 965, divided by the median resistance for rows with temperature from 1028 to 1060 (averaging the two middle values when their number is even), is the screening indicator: 0.10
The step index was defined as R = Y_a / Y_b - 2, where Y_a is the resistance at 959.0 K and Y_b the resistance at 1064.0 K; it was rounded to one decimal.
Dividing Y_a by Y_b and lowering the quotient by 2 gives -1.1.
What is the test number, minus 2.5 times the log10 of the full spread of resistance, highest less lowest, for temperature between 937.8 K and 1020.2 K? -3.0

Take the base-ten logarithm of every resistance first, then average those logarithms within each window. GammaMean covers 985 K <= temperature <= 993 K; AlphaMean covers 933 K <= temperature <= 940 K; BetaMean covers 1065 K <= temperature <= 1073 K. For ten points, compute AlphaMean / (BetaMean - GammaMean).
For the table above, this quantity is 12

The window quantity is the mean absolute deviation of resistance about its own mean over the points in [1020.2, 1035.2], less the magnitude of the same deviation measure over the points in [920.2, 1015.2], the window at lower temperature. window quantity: -2.3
